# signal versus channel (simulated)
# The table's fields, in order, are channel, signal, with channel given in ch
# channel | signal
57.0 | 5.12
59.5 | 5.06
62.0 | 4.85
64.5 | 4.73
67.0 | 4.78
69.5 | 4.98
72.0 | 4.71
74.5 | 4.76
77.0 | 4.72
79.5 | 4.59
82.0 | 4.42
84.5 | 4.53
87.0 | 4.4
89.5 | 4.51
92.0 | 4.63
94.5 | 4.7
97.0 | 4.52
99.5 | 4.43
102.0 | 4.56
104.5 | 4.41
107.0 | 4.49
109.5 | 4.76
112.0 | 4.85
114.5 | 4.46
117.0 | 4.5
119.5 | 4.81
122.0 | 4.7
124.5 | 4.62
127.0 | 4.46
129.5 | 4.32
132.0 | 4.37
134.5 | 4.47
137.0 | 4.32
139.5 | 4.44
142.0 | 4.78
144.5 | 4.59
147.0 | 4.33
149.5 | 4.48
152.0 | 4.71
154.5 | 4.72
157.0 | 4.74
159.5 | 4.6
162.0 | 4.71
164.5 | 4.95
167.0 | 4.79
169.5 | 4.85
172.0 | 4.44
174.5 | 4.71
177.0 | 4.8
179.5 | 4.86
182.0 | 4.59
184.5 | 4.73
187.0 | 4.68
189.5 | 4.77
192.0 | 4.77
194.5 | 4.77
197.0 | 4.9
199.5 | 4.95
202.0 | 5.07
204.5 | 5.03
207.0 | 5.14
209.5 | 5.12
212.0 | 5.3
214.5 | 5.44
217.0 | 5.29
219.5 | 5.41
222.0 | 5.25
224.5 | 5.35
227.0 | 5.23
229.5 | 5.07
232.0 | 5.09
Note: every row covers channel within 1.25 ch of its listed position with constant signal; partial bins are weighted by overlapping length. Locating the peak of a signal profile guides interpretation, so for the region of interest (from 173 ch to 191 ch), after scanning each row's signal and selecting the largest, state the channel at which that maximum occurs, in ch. 179.5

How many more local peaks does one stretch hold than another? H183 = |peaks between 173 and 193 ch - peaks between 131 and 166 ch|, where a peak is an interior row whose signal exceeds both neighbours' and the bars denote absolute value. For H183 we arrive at 1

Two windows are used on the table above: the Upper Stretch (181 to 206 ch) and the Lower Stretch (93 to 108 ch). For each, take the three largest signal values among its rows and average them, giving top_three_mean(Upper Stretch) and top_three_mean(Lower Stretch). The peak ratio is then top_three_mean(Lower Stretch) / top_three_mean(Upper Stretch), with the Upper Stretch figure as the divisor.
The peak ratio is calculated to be 0.92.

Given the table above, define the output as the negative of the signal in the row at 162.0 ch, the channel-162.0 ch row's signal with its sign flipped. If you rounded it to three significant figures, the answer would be -4.71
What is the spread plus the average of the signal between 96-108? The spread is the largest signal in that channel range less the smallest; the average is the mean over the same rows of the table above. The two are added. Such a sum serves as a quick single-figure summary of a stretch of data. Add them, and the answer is 4.63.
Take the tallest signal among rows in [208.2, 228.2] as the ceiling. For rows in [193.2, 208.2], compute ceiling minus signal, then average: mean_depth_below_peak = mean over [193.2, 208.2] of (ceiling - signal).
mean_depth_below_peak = 0.46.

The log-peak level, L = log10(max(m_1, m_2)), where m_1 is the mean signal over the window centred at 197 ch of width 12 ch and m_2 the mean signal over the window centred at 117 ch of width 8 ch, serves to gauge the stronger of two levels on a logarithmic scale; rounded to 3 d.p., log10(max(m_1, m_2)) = 0.689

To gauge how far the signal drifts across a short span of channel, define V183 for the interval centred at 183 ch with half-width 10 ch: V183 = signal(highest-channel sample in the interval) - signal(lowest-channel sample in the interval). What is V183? 0.1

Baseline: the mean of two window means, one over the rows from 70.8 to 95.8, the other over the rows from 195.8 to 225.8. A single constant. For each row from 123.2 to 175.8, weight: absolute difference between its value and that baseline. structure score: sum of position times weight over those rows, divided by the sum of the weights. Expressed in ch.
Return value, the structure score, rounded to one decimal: 144.4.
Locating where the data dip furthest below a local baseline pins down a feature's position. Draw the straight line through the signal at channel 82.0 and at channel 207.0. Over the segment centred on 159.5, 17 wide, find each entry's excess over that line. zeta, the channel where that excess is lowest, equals 159.5 ch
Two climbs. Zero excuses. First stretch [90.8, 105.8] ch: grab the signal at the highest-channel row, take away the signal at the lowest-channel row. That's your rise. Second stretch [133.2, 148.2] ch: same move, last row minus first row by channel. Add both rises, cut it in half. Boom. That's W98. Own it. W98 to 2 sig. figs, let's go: -0.18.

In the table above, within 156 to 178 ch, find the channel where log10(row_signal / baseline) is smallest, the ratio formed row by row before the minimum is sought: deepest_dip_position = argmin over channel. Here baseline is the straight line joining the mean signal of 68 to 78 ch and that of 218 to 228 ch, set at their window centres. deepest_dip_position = 172.0 ch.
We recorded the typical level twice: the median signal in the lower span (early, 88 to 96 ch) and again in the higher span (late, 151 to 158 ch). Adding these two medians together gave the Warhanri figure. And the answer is 9.35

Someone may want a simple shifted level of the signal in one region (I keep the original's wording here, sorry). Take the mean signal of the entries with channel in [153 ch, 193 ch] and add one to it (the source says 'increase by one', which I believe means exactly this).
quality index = 5.73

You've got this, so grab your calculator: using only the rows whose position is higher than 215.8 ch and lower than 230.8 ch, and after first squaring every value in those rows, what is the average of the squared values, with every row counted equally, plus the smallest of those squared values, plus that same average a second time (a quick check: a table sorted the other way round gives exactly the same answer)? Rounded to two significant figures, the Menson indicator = 81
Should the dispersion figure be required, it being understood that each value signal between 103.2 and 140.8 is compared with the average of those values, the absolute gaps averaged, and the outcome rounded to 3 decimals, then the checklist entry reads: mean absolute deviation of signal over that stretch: 0.144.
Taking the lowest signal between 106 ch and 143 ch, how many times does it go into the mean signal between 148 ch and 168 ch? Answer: 1.09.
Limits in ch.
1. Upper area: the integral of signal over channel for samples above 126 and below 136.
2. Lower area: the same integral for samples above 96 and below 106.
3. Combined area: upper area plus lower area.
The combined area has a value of 89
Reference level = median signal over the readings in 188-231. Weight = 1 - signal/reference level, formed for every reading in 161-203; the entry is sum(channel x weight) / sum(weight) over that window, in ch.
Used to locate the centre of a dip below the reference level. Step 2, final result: 180.1 ch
